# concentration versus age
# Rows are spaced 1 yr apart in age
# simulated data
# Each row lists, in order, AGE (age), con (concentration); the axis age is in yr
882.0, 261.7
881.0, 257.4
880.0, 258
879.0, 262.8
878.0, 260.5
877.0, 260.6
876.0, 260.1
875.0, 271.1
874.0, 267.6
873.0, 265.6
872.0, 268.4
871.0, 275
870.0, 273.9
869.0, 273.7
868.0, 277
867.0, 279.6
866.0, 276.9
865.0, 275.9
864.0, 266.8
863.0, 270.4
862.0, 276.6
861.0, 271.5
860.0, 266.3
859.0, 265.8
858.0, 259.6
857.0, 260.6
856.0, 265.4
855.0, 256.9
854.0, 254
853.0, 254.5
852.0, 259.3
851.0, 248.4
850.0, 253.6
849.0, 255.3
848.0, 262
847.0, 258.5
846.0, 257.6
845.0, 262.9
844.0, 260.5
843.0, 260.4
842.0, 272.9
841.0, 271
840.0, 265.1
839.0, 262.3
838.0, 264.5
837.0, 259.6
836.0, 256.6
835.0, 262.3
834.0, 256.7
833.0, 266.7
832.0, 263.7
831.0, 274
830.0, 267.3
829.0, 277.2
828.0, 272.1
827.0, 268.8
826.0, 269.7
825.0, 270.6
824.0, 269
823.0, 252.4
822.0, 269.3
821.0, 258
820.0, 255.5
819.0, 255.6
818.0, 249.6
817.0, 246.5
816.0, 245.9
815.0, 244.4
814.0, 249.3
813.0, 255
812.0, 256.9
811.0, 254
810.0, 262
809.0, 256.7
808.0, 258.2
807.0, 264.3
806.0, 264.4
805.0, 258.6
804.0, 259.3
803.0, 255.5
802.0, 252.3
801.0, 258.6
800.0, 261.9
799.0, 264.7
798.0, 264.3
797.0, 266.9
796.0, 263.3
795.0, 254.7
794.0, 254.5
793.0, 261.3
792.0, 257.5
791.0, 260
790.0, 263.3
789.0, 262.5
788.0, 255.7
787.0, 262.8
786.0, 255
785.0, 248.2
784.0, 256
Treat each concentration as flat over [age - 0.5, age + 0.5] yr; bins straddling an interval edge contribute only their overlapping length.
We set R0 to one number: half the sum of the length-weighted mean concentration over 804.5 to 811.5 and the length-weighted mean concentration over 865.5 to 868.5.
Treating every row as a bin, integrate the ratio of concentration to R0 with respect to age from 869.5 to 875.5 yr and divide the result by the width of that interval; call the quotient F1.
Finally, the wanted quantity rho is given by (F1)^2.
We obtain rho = 1.01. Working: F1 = 1.01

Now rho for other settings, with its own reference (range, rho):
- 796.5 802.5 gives 0.95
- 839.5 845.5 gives 0.98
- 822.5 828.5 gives 0.99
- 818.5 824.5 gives 0.94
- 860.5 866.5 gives 1.03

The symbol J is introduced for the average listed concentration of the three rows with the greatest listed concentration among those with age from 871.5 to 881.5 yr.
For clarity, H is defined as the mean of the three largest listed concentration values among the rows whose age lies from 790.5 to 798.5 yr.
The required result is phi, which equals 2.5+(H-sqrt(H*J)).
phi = 0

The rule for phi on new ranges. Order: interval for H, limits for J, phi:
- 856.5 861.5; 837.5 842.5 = 2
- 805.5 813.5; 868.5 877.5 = -3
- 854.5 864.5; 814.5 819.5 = 14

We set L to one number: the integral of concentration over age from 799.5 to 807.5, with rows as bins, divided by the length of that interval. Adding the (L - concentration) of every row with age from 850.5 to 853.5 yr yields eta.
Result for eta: 16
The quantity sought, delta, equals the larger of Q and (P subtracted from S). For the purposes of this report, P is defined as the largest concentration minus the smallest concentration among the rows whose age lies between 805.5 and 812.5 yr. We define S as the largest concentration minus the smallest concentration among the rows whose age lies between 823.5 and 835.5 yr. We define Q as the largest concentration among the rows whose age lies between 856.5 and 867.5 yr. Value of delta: 280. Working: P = 10.4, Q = 279.6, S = 20.5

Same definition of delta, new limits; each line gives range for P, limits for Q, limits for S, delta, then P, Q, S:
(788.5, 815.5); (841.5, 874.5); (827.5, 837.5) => 280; 22.5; 279.6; 20.6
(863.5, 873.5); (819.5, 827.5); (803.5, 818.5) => 271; 14.0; 270.6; 20.0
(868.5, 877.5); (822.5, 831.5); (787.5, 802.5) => 277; 14.9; 277.2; 14.6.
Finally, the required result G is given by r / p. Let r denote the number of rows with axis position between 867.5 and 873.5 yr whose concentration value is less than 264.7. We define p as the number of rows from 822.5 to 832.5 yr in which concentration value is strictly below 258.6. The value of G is 0.0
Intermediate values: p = 1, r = 0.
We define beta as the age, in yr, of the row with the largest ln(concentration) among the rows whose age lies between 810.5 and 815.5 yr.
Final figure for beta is 812.0 yr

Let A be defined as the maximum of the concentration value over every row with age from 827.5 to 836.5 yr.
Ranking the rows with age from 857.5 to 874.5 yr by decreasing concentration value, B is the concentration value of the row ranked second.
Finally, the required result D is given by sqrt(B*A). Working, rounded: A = 277.2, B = 277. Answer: 277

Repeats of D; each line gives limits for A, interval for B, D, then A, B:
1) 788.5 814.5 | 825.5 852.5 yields 270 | 266.9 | 274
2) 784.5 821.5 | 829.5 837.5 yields 267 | 266.9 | 267.3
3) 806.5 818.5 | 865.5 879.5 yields 271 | 264.3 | 277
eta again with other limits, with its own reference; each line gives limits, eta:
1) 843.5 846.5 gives -3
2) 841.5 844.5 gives -16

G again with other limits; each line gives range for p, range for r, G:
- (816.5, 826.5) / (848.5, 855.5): 1.2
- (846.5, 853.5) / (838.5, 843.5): 0.4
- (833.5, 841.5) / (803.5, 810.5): 3.5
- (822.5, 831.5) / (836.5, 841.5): 3.0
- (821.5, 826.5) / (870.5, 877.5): 2.0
